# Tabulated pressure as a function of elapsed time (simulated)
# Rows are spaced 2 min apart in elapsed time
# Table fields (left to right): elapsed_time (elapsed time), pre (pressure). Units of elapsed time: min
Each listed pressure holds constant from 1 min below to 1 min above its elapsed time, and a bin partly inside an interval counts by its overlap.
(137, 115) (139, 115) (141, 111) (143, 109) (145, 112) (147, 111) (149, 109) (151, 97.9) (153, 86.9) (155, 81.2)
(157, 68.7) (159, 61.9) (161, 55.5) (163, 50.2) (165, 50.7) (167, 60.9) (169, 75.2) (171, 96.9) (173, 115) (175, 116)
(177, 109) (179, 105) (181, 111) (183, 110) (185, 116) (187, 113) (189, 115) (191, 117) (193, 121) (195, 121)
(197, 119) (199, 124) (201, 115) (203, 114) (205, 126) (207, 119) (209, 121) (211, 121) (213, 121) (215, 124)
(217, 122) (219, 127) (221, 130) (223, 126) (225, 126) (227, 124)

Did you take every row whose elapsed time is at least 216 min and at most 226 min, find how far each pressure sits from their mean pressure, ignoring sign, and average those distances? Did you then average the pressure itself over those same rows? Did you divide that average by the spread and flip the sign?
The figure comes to -69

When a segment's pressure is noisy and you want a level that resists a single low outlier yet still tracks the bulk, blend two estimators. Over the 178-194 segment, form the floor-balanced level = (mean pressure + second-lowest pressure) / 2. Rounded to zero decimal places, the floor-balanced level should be 112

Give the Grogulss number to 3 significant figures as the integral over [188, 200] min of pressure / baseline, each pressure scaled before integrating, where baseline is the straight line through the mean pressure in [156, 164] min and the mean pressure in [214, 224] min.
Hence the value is 14.7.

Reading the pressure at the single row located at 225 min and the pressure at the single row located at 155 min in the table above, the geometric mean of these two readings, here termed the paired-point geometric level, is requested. 101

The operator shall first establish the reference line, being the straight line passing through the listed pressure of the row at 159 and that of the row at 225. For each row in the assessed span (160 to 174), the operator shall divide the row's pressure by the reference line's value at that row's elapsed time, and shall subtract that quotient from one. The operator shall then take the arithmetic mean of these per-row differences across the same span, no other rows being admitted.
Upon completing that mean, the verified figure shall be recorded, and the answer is -0.02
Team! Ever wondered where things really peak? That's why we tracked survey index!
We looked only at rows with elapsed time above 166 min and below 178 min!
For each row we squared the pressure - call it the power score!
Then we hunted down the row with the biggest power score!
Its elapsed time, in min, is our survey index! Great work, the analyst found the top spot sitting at 175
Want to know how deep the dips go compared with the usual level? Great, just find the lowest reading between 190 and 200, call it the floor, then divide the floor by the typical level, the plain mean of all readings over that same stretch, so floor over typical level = 0.97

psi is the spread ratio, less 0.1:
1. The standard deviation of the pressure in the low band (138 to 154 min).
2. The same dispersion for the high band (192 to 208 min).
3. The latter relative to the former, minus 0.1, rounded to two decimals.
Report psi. 0.34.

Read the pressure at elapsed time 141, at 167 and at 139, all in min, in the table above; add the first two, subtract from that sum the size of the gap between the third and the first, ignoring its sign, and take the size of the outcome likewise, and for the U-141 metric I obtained 168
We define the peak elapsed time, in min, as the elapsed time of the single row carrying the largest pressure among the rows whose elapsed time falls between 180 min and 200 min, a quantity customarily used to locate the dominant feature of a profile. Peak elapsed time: 199 min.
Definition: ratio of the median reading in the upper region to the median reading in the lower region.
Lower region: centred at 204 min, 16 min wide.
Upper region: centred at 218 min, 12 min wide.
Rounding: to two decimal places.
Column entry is 1.04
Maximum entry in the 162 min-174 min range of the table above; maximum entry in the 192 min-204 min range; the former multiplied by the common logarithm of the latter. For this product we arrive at 241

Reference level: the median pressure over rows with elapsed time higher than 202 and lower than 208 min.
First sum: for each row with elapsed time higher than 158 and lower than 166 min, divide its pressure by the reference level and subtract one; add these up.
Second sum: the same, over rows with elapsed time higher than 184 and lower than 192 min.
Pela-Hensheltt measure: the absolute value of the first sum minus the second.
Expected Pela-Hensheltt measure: 2.04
